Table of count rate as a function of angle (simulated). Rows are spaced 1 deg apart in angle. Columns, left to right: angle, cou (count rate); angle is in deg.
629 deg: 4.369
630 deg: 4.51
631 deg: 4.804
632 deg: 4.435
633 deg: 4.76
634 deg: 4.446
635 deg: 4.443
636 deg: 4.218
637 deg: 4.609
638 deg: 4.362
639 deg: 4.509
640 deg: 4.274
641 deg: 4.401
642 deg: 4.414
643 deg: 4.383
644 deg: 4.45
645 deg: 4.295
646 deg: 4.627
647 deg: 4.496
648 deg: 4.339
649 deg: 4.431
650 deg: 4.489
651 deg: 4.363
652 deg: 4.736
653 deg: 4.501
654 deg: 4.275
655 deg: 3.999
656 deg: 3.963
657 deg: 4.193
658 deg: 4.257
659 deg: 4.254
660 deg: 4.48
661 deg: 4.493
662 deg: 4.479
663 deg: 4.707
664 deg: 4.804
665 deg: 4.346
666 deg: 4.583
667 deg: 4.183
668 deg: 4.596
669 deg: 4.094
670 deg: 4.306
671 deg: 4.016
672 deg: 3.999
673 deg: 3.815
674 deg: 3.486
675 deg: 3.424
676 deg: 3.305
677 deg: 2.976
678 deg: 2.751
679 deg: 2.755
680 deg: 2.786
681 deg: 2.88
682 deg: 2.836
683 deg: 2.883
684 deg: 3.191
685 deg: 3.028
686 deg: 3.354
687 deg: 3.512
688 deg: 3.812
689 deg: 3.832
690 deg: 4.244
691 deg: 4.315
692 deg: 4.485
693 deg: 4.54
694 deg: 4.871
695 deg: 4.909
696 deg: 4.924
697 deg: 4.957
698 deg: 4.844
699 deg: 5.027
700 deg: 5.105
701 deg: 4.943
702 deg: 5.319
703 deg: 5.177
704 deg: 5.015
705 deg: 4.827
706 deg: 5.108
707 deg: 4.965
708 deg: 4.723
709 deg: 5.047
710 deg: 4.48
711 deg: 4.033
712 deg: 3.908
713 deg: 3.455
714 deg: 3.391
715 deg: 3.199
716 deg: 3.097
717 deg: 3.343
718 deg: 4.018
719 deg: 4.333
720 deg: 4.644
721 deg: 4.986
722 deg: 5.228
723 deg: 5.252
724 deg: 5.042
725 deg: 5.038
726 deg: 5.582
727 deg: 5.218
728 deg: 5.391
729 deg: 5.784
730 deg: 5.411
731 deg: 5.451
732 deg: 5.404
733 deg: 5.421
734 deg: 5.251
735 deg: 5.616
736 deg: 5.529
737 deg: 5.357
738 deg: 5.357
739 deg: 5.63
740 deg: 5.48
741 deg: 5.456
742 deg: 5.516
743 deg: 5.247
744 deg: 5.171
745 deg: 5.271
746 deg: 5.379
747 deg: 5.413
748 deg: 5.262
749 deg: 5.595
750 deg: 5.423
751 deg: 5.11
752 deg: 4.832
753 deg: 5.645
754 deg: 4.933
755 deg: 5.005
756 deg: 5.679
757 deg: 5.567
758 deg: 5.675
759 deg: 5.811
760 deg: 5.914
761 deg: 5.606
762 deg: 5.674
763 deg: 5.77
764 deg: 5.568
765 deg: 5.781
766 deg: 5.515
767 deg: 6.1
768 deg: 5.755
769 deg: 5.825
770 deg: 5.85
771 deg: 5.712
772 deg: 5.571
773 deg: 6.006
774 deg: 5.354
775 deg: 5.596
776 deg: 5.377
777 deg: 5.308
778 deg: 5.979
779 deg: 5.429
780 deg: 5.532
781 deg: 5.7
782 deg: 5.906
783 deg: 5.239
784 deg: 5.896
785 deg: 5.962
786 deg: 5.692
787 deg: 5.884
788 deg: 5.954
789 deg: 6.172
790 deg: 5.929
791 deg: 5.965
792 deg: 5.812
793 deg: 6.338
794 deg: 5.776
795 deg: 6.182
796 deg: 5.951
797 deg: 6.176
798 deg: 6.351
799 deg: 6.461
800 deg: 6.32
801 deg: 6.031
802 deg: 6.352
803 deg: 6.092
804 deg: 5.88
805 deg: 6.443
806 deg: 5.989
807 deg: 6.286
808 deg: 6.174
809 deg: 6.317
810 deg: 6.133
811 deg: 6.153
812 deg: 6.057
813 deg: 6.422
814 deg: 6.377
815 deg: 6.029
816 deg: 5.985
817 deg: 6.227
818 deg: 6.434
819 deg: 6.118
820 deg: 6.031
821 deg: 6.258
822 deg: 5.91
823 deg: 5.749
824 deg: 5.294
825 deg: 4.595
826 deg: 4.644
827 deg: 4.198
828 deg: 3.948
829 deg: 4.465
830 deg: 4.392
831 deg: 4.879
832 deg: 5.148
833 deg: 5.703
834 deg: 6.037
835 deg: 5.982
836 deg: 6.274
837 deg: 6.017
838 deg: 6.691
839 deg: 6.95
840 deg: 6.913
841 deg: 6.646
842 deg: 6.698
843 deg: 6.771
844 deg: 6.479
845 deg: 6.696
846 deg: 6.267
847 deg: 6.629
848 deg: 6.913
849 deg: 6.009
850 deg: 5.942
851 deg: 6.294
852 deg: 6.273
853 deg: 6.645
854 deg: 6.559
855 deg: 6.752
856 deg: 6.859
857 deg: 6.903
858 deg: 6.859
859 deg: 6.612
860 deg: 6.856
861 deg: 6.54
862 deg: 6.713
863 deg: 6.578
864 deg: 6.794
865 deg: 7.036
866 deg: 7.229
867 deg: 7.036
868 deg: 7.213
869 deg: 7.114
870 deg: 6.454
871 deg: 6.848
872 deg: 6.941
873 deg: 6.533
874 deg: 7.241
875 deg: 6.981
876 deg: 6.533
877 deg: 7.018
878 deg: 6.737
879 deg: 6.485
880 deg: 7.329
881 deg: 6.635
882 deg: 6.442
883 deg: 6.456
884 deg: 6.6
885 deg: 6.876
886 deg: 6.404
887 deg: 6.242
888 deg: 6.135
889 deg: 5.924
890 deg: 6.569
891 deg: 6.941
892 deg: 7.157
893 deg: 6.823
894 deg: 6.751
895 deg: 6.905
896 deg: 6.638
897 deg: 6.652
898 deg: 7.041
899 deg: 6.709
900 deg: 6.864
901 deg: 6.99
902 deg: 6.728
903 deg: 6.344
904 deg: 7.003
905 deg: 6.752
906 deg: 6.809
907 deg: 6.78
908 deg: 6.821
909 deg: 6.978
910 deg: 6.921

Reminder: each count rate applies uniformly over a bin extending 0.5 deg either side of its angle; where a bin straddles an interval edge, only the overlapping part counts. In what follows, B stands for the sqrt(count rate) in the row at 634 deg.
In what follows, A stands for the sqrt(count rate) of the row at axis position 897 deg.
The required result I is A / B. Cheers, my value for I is 1.22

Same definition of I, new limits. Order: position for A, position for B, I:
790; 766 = 1.04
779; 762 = 0.98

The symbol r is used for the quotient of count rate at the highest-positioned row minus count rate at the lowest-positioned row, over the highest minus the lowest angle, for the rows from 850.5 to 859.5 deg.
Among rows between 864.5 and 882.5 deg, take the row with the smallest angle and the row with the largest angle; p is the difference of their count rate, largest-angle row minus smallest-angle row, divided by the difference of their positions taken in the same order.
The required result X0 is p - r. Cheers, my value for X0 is -0.07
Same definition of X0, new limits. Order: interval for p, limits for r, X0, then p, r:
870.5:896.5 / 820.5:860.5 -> -0.02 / -0.008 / 0.015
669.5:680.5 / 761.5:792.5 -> -0.16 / -0.152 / 0.005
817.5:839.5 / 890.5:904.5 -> 0.02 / 0.025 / 0.005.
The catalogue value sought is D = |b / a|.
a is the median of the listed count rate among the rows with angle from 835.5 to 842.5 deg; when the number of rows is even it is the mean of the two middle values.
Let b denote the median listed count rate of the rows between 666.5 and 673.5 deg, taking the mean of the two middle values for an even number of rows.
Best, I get 0.61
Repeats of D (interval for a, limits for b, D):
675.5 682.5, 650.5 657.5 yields 1.51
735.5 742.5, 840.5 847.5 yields 1.21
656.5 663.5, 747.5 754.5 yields 1.17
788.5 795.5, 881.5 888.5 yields 1.08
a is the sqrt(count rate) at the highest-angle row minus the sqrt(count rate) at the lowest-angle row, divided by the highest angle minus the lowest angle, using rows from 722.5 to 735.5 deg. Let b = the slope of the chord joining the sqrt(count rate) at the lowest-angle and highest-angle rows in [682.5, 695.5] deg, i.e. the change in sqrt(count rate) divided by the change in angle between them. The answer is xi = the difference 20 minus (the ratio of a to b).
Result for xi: 19.8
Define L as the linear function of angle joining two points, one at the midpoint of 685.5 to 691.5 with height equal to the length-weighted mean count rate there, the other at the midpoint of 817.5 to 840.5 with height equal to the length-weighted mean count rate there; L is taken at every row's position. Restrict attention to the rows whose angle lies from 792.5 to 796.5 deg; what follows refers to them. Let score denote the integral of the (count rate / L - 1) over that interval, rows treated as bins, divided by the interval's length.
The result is 0.17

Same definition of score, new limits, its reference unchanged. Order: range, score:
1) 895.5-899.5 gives 0.05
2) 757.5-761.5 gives 0.22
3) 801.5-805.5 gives 0.17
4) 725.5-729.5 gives 0.27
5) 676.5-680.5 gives -0.24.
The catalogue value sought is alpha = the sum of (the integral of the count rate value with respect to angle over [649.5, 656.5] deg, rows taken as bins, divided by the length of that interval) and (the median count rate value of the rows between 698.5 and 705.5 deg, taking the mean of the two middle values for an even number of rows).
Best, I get 9.4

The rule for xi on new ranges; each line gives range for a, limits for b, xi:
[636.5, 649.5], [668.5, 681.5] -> 19.9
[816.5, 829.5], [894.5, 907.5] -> 4.0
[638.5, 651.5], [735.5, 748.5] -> 19.4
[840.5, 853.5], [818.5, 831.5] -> 20.0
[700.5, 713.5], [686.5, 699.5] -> 21.0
